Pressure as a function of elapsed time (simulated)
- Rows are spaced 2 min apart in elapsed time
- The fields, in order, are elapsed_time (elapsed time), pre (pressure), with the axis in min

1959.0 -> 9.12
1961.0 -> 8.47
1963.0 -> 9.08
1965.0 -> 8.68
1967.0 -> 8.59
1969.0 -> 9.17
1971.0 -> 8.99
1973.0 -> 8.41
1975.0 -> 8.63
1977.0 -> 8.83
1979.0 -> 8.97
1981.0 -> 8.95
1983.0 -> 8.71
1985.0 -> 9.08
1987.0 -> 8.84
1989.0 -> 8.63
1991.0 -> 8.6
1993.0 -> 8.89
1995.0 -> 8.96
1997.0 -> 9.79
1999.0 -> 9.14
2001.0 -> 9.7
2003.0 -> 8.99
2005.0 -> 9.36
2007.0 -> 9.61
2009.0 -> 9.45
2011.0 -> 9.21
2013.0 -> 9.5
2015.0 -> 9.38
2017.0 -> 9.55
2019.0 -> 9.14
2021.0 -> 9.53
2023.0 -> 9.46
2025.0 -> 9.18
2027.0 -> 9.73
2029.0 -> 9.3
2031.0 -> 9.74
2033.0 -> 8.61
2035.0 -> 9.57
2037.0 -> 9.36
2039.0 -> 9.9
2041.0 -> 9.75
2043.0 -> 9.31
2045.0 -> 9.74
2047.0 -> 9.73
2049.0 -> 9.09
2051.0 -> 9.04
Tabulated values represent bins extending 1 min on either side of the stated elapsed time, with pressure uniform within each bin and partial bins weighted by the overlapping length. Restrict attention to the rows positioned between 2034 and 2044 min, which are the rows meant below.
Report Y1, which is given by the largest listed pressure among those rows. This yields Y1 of 9.9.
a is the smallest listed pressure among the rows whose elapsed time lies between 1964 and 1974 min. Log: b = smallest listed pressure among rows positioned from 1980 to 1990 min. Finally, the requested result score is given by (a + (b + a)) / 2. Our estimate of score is 12.7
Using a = 8.41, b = 8.63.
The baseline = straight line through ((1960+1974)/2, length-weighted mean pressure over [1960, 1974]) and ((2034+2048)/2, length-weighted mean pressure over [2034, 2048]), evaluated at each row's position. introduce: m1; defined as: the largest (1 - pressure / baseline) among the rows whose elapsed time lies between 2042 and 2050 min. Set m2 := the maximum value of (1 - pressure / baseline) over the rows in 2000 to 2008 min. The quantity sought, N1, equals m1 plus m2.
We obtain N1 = 0.086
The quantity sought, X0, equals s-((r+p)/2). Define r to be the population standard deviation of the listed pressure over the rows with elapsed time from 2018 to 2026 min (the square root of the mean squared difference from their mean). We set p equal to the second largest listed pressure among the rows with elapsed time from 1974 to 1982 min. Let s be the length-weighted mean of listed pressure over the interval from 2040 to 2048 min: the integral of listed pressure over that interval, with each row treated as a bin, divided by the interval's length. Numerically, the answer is 5.1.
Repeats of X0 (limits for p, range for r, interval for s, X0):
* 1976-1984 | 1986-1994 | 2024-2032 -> 4.9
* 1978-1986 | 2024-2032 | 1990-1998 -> 4.4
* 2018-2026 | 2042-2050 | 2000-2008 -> 4.5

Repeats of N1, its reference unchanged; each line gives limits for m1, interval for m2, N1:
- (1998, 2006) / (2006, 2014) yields 0.028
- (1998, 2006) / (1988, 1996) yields 0.071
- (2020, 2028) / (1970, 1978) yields 0.076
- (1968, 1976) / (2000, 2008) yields 0.070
